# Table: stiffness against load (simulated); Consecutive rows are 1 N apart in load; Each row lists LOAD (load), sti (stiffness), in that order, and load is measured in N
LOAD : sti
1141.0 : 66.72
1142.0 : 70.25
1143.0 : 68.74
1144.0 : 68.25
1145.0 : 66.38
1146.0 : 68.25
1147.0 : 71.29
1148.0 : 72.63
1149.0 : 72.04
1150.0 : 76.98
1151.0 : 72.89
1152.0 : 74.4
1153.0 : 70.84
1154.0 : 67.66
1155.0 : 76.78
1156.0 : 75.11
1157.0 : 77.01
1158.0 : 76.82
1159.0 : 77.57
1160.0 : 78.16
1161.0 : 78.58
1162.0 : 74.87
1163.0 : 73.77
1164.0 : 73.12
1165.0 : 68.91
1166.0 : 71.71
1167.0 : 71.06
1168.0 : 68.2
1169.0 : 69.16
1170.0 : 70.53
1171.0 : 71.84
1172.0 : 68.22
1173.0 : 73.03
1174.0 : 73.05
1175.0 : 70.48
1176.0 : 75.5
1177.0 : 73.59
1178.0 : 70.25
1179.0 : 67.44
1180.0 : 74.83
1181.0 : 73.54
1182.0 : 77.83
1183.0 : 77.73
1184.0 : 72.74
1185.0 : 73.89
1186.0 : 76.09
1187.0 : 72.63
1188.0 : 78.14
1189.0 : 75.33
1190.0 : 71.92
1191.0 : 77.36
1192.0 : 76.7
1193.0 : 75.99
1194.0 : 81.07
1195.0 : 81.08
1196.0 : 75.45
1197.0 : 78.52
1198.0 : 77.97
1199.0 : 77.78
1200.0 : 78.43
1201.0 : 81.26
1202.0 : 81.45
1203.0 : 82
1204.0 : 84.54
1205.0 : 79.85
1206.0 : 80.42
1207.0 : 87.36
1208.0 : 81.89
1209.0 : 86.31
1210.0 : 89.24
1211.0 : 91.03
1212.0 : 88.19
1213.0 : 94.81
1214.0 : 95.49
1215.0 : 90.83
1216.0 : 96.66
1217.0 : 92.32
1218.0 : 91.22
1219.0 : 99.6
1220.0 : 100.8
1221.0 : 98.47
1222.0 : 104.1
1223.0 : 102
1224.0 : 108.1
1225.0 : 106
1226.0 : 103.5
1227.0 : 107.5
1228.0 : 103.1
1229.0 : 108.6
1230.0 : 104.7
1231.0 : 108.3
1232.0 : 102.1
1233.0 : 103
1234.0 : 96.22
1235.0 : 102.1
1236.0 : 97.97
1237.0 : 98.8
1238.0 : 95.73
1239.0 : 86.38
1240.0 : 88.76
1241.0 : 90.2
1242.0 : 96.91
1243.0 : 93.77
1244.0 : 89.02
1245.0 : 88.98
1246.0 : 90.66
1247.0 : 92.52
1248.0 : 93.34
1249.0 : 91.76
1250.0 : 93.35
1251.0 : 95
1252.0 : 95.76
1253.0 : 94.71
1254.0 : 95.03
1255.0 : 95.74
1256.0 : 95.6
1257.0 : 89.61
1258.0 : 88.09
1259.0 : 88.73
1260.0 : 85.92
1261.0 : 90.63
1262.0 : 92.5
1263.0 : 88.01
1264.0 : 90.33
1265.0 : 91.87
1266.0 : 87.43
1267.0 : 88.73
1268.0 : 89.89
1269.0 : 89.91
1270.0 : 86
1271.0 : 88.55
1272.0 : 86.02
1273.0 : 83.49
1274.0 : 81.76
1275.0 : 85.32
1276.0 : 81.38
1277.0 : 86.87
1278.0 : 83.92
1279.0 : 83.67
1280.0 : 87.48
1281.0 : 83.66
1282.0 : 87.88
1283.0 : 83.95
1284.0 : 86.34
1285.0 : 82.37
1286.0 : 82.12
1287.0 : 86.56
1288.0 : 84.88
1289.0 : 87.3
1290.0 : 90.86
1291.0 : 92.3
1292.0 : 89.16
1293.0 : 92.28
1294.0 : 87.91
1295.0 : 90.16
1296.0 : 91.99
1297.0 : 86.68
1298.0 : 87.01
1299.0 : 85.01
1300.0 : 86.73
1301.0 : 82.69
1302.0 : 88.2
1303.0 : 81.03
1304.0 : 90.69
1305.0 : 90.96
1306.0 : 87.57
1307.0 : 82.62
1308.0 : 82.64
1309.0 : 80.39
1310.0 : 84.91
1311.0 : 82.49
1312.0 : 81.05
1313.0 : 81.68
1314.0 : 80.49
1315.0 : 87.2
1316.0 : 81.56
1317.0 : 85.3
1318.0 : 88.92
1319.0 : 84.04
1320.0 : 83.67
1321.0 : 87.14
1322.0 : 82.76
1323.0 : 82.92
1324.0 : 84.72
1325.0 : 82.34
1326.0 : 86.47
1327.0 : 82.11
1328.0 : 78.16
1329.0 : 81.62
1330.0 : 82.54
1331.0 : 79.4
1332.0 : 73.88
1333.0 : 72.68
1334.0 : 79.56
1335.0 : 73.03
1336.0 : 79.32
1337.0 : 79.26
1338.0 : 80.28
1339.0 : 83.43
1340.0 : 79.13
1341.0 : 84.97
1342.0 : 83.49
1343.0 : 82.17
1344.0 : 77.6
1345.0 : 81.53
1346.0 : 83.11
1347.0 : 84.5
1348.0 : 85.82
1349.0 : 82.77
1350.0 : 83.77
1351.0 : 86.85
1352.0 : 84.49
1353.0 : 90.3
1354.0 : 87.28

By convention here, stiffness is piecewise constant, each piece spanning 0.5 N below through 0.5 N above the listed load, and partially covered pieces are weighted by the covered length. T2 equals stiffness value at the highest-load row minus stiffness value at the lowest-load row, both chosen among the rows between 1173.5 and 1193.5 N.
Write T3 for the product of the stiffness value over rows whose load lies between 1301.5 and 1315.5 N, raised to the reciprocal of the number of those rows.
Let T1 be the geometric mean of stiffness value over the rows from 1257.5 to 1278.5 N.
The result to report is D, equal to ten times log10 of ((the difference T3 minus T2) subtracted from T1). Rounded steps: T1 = 87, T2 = 3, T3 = 84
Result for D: 7.7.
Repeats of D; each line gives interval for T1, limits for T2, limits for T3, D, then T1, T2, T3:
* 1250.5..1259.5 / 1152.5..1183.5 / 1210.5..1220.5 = 7.8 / 93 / 7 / 94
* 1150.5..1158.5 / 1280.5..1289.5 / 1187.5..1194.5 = -0.4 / 74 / 4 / 77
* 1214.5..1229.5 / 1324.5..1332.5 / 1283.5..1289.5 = 8.6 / 101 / -8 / 85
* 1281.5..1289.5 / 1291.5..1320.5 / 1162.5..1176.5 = 9.2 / 85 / -5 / 71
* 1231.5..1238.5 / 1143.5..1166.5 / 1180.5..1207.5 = 14.0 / 99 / 3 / 78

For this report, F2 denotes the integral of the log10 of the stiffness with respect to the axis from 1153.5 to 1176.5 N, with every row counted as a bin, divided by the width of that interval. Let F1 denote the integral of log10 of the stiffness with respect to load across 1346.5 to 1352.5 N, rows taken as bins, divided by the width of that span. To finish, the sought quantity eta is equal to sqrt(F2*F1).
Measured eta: 1.90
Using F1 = 1.93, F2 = 1.86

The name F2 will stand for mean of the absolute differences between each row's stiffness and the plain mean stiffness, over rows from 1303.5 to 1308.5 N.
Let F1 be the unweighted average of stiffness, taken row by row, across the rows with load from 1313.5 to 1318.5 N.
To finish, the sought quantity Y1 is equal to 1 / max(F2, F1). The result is 0.0118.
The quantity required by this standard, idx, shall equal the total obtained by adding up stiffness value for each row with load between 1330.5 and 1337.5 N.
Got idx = 537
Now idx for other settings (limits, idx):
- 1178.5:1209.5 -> 2418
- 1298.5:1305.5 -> 605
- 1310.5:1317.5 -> 580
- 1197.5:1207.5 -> 811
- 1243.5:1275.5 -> 2884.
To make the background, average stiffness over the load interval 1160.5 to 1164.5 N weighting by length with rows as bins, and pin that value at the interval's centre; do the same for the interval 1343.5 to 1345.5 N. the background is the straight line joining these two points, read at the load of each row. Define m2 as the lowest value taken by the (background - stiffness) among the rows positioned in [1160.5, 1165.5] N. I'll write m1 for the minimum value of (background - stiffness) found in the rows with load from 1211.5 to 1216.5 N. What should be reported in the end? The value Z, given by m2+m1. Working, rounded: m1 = -20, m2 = -4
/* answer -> -24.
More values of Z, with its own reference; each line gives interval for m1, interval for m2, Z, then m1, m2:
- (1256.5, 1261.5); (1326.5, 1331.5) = -16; -13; -3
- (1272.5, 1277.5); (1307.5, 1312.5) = -15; -9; -6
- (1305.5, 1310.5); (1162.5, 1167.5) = -8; -9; 1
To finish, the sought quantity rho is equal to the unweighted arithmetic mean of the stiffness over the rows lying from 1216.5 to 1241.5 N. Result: 100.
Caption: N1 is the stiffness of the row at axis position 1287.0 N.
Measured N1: 86.56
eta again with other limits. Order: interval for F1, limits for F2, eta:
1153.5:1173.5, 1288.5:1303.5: 1.90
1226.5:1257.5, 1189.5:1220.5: 1.95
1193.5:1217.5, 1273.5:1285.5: 1.93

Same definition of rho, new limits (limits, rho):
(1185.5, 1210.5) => 80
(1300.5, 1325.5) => 84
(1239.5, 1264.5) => 92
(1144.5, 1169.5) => 73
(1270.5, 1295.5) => 86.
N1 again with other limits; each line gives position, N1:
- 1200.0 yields 78.43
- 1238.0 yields 95.73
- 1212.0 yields 88.19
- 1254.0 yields 95.03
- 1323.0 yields 82.92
